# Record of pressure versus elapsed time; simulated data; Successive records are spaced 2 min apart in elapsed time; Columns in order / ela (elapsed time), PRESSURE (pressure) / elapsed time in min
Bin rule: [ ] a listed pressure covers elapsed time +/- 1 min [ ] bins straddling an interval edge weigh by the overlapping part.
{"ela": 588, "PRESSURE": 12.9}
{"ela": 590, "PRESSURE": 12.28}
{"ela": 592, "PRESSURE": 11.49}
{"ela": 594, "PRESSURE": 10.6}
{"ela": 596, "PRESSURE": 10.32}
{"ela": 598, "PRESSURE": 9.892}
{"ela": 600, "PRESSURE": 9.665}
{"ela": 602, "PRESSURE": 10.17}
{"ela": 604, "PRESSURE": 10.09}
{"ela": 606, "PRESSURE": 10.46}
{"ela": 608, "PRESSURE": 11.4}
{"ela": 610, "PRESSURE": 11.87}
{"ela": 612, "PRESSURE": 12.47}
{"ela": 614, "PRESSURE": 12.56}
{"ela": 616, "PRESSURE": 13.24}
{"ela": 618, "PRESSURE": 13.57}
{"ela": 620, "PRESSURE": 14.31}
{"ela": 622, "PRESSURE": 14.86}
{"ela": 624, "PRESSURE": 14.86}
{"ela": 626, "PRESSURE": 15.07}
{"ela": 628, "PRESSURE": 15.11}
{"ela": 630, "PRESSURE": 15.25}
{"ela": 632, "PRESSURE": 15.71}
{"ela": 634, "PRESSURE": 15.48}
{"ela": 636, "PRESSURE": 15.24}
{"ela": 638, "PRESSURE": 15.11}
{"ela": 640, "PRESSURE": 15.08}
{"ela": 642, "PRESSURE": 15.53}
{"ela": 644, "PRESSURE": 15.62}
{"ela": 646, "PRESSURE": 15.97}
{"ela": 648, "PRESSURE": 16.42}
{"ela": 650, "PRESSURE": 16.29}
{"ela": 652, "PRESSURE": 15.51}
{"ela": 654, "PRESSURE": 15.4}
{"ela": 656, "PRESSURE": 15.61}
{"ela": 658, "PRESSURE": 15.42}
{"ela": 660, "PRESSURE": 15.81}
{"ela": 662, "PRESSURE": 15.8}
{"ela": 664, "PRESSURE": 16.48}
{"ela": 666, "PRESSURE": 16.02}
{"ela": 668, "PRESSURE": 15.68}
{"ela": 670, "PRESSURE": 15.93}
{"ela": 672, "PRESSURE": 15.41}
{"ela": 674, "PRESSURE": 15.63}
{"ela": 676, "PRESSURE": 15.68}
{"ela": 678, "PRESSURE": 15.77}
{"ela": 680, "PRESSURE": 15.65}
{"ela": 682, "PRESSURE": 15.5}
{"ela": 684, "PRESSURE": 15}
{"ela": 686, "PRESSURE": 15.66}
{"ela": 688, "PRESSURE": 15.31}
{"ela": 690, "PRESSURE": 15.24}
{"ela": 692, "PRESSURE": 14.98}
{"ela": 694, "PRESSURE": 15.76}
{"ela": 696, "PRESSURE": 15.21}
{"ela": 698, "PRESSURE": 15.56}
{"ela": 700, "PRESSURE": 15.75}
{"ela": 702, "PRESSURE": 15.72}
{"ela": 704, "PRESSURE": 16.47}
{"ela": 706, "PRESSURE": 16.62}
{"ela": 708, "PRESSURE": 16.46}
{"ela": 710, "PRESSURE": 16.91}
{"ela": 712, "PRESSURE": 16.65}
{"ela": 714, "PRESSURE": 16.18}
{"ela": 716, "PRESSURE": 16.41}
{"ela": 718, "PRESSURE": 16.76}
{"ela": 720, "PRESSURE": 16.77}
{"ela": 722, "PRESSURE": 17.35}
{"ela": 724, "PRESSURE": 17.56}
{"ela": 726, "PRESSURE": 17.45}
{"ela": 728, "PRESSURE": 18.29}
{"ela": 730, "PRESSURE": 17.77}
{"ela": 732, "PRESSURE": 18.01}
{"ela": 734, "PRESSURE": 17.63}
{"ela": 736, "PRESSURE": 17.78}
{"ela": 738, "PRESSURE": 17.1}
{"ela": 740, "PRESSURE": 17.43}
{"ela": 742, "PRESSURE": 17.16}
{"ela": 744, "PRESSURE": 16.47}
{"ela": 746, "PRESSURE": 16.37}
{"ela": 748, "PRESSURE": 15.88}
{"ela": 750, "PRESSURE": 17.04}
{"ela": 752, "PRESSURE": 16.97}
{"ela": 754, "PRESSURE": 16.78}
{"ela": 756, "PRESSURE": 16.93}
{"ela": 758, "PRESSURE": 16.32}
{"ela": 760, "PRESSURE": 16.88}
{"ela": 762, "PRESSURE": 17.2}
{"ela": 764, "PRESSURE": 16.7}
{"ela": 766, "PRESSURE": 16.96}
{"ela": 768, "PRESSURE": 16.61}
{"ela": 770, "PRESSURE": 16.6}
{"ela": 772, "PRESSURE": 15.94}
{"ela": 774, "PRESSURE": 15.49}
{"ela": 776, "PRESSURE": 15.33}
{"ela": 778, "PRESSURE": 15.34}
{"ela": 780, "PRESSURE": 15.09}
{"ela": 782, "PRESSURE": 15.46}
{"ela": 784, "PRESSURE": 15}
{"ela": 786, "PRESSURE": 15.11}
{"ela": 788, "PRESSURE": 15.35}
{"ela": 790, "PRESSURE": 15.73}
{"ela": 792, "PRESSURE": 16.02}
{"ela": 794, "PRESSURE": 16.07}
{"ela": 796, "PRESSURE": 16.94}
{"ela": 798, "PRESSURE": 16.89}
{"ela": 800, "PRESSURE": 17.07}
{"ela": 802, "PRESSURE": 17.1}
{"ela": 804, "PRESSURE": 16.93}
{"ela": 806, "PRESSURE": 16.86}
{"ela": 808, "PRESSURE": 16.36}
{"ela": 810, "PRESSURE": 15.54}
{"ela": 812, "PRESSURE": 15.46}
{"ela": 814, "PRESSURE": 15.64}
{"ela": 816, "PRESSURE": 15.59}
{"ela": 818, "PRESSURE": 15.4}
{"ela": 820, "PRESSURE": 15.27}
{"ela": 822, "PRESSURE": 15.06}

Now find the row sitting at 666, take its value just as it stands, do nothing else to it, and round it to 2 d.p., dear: 16.02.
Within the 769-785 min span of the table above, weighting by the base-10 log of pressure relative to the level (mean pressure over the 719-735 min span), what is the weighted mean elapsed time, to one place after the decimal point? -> 777.9 min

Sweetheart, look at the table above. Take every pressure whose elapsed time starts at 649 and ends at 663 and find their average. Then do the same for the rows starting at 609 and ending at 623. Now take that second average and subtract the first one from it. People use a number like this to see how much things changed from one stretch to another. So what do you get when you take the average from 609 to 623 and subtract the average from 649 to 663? -2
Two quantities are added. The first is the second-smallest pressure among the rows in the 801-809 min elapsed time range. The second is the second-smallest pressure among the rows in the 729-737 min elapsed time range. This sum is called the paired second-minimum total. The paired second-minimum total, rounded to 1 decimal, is 34.6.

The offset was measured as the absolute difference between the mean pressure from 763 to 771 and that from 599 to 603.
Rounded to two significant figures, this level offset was 6.8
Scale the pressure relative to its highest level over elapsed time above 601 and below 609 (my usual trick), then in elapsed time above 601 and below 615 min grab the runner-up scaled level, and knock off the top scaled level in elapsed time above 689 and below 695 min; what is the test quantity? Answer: -0.29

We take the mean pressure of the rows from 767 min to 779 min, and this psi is 15.9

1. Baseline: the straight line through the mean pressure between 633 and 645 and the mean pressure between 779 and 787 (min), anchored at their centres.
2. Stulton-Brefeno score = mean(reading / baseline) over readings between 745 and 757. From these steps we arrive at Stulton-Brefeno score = 1.10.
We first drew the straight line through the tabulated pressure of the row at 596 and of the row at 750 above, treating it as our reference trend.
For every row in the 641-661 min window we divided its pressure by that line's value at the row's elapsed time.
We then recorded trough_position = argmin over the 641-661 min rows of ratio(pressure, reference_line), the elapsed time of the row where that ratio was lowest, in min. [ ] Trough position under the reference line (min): 658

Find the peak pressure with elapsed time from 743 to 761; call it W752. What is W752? 17.04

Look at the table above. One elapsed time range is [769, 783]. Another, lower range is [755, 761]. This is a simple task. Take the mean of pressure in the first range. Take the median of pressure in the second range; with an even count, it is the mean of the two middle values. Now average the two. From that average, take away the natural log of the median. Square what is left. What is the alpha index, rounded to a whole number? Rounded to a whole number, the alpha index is 180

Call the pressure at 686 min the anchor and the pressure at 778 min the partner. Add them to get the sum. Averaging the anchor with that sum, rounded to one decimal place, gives 23.3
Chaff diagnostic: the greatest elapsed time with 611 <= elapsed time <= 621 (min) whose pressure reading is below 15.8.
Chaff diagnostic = 620 min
